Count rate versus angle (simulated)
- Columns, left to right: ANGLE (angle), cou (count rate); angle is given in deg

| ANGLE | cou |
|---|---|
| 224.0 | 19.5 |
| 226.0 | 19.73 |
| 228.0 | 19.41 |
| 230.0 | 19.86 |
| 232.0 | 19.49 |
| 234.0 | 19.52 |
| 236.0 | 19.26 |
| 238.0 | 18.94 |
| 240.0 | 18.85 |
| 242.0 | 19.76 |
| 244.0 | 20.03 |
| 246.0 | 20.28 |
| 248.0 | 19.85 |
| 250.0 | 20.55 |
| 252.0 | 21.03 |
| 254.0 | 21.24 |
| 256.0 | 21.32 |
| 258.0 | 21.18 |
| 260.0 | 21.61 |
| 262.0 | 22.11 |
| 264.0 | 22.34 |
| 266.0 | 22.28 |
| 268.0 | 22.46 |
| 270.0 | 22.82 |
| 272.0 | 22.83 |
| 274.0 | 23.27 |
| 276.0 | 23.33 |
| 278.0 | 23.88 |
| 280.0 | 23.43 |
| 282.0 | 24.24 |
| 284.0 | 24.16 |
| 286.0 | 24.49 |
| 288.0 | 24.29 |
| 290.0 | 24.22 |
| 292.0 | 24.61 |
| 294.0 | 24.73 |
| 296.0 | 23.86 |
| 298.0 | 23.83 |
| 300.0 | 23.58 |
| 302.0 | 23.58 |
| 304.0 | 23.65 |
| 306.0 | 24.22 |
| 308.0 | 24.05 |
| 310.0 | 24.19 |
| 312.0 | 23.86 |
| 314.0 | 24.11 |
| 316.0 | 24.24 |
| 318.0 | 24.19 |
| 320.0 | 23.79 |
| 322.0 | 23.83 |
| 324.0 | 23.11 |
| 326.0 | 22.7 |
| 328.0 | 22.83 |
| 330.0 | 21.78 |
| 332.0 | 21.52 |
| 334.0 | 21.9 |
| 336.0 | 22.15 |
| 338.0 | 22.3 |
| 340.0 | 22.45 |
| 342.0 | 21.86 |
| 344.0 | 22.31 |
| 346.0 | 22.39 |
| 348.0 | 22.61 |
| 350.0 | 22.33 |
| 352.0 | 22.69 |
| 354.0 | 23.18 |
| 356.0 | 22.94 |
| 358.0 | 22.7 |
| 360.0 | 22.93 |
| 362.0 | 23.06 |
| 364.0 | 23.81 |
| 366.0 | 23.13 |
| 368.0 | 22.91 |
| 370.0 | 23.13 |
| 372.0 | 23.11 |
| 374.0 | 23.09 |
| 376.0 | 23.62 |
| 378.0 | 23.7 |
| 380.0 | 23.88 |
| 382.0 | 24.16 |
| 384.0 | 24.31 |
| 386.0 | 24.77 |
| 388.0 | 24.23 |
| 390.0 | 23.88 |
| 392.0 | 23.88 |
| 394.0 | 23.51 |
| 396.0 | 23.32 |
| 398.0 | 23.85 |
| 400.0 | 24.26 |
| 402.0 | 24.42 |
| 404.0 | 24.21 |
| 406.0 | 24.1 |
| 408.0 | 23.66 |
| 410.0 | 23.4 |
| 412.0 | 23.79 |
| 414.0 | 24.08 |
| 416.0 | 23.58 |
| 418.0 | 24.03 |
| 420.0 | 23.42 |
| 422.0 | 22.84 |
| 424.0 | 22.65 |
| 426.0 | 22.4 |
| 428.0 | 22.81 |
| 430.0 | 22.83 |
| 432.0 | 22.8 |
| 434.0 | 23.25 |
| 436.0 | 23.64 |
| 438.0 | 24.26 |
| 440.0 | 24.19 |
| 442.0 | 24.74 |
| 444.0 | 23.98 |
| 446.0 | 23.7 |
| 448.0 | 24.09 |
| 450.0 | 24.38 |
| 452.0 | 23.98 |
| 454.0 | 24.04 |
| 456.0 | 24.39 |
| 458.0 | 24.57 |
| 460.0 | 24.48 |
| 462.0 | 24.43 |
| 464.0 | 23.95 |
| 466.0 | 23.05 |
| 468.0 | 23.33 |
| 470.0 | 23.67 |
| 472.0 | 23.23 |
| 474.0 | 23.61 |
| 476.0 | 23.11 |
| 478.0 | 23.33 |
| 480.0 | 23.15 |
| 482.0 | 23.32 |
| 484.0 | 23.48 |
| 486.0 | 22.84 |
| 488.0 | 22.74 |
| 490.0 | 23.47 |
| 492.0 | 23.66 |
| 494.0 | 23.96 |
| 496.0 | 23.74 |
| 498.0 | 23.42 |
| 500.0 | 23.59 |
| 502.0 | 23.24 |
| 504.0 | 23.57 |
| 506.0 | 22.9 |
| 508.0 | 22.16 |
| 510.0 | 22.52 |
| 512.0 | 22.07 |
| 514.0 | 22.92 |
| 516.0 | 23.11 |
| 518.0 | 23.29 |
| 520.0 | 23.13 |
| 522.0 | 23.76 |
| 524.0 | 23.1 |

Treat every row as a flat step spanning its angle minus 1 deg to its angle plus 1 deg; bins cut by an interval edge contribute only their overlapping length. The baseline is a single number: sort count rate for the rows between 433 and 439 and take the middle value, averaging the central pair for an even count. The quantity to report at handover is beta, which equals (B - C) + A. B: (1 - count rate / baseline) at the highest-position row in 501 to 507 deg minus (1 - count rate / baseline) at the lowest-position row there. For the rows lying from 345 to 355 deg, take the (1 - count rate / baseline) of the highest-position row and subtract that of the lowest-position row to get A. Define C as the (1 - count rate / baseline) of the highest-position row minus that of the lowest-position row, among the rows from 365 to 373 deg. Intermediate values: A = -0.033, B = 0.014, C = 0.001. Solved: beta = -0.02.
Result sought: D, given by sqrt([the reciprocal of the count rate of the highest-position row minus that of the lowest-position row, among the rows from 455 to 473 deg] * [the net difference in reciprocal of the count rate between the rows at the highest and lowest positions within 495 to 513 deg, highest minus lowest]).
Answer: 0.0026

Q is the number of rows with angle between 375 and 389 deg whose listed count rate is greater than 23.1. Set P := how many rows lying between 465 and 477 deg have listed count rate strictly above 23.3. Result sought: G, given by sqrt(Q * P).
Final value 5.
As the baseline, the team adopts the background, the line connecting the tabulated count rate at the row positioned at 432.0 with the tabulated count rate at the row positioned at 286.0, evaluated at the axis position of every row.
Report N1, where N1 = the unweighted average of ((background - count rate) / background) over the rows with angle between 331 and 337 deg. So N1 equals 0.09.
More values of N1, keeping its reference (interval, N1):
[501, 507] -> -0.06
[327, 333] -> 0.08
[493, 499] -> -0.07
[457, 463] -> -0.09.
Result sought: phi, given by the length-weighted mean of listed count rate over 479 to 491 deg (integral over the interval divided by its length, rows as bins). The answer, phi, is 23.2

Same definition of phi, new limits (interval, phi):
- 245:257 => 20.7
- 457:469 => 24.0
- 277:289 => 24.1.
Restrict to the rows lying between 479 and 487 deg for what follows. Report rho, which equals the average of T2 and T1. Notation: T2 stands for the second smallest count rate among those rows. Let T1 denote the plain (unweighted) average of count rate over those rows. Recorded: 23.2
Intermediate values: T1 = 23.2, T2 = 23.15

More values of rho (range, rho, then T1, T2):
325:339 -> 22.0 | 22.2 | 21.78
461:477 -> 23.3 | 23.5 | 23.11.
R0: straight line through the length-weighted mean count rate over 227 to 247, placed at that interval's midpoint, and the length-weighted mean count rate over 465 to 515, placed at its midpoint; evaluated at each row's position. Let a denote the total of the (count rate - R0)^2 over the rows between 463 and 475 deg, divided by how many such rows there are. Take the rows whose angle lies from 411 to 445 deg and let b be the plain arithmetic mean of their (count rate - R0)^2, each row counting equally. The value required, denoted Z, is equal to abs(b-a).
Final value 1.4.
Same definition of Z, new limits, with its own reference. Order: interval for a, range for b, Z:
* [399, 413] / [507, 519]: 3.2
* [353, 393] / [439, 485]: 2.7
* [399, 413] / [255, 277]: 1.8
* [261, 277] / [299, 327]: 2.9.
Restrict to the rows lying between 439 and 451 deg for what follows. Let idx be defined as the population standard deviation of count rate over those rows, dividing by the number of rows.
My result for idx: 0.32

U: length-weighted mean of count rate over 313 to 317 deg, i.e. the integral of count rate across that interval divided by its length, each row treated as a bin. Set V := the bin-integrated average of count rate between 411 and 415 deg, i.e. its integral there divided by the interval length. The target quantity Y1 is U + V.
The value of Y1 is 48.1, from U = 24.2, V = 23.9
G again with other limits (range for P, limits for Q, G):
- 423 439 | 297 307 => 3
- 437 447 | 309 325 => 6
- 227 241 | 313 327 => 0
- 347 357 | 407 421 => 0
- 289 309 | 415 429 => 5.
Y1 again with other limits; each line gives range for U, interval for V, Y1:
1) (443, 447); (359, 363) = 46.8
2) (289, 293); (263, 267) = 46.7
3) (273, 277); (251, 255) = 44.4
